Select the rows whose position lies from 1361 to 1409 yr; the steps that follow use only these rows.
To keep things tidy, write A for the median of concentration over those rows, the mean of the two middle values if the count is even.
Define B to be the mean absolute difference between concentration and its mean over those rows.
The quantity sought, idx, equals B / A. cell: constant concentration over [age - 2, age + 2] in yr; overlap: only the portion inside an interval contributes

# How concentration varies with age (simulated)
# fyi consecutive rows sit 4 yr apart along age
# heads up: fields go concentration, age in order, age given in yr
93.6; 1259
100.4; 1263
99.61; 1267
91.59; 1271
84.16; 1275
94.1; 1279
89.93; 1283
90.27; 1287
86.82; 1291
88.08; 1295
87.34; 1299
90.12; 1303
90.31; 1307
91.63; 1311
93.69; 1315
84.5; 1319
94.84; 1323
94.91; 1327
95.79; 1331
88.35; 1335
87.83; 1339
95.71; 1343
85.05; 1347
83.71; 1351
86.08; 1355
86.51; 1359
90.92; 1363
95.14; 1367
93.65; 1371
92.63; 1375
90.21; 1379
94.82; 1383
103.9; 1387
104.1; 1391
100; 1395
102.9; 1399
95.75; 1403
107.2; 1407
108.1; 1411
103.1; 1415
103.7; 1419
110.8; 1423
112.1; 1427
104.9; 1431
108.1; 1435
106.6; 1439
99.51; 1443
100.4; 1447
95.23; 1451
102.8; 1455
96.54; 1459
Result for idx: 0.053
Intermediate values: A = 95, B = 5.0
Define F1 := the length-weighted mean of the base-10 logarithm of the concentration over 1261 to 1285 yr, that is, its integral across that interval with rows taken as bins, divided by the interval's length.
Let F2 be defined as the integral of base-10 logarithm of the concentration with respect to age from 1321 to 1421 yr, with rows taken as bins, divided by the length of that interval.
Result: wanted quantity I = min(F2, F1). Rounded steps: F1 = 1.97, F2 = 1.98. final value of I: 1.97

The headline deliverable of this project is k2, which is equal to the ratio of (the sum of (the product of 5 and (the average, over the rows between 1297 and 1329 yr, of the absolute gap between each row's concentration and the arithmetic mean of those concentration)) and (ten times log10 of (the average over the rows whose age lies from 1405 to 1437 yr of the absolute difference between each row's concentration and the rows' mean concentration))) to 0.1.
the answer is 183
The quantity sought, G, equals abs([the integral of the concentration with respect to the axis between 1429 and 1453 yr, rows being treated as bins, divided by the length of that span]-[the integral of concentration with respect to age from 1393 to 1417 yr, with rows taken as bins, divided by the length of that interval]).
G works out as 0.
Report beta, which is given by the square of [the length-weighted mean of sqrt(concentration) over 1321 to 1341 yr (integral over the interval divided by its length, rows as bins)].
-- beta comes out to 92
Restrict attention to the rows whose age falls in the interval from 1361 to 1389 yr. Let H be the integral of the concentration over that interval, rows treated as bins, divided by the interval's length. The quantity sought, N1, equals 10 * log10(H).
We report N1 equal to 19.8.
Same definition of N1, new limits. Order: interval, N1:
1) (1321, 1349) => 19.6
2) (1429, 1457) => 20.1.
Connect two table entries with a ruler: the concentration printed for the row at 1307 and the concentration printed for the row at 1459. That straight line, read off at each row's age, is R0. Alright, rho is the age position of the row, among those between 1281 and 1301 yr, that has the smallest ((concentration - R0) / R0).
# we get 1291 yr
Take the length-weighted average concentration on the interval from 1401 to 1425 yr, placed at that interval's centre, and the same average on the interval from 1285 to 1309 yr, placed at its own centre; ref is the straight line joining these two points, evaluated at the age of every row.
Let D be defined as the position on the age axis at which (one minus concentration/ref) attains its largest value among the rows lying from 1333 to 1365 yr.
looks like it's 1351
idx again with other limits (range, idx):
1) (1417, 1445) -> 0.031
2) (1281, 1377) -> 0.035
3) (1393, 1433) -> 0.036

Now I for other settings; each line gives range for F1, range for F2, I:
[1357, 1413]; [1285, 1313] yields 1.95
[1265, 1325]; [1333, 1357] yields 1.94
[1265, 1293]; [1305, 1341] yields 1.96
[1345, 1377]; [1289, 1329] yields 1.95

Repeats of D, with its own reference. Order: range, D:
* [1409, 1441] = 1431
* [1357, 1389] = 1359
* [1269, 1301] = 1299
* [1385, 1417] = 1403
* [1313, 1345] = 1319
